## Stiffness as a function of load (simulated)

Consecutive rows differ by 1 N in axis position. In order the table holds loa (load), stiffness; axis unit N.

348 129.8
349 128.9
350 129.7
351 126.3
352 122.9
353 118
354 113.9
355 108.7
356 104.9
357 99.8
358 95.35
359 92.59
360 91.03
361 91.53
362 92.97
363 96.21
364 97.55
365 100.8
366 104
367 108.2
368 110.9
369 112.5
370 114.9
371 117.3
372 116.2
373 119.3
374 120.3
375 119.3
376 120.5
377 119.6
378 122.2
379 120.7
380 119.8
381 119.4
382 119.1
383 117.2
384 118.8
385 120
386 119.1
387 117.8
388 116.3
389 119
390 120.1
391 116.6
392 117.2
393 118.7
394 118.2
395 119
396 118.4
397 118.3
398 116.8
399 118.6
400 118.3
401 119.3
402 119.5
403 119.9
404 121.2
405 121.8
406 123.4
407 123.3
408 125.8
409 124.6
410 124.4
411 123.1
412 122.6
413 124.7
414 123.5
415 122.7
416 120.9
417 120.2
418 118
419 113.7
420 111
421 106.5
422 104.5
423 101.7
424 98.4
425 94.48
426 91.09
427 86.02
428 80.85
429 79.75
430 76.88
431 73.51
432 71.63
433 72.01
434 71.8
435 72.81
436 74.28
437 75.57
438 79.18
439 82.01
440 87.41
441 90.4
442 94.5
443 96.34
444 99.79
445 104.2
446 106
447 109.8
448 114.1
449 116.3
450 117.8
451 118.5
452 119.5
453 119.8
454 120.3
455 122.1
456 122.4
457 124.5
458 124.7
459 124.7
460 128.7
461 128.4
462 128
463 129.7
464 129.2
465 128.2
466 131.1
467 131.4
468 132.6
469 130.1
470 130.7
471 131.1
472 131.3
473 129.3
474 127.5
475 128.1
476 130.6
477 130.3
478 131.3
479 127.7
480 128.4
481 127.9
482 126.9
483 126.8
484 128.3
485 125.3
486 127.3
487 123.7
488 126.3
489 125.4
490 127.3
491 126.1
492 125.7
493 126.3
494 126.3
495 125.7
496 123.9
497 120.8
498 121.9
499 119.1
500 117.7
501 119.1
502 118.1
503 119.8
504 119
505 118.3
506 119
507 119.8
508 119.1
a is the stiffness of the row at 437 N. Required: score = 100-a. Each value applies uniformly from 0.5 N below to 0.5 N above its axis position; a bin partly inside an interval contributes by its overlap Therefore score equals 24.4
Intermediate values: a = 75.57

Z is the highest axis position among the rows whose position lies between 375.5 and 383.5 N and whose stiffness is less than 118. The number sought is 383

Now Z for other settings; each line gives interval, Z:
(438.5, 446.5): 446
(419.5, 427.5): 427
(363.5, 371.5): 371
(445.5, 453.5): 450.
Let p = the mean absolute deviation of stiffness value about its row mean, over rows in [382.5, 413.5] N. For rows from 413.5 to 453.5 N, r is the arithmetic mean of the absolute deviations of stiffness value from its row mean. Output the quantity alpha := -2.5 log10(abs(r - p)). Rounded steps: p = 2.2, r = 15.5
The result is -2.8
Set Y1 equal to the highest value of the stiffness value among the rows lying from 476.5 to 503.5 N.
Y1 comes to 131.3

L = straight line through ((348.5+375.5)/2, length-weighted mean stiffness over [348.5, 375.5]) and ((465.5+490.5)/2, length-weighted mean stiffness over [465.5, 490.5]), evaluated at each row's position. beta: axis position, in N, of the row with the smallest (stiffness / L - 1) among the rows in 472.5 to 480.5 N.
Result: 479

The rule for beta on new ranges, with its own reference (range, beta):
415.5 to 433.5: 432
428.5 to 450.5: 434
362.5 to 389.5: 363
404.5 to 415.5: 415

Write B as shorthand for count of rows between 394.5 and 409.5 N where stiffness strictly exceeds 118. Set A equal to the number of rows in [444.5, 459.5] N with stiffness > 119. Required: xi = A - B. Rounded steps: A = 8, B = 14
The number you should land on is -6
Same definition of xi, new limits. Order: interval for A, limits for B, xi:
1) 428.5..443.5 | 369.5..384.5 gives -11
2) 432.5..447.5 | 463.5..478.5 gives -15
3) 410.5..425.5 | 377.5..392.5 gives -3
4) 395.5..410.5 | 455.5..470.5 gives -5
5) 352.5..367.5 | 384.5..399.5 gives -10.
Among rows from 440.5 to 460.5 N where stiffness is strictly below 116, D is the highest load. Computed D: 448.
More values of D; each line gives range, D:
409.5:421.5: 421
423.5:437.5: 437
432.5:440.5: 440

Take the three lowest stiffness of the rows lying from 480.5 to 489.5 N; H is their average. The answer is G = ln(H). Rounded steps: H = 125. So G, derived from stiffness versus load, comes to 4.827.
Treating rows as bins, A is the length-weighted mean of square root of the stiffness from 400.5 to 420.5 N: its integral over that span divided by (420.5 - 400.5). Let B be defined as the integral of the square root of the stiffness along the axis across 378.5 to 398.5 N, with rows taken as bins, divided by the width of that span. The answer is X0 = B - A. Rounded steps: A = 11.0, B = 10.9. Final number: -0.1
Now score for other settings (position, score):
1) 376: -20.5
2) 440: 12.6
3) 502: -18.1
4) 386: -19.1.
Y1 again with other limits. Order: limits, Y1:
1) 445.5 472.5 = 132.6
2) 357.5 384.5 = 122.2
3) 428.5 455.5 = 122.1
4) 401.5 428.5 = 125.8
